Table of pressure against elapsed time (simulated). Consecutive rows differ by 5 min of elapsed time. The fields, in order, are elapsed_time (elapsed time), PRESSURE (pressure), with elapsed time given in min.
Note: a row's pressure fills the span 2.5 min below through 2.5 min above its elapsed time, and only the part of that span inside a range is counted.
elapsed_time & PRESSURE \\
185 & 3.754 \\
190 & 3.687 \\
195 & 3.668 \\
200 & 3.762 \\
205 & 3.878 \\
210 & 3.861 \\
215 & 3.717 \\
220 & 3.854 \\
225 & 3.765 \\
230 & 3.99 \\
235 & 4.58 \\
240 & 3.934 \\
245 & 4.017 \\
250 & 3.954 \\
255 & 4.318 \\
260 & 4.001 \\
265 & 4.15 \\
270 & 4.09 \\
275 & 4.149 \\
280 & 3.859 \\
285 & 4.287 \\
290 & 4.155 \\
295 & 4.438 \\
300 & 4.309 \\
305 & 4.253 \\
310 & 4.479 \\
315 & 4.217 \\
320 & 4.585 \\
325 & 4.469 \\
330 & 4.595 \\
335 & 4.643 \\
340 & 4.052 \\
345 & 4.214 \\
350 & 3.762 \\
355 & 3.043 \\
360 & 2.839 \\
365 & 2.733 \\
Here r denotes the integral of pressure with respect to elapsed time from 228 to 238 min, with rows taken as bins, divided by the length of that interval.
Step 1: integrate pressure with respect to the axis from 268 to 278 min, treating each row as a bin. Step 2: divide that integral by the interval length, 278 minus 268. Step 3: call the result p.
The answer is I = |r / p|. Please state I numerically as 1.04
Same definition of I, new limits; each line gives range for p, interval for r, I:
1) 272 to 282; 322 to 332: 1.13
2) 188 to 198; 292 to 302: 1.19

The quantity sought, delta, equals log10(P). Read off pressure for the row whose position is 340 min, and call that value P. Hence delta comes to 0.61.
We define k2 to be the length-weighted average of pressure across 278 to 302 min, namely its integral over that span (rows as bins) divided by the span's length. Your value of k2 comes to 4.21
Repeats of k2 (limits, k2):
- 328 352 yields 4.26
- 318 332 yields 4.55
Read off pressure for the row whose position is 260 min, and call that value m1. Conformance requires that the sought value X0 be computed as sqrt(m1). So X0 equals 2.00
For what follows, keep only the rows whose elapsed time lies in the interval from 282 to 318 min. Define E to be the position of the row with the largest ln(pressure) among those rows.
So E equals 310 min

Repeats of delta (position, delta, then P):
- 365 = 0.44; 2.733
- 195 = 0.56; 3.668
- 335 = 0.67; 4.643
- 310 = 0.65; 4.479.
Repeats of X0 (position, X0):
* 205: 1.97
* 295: 2.11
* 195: 1.92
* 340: 2.01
